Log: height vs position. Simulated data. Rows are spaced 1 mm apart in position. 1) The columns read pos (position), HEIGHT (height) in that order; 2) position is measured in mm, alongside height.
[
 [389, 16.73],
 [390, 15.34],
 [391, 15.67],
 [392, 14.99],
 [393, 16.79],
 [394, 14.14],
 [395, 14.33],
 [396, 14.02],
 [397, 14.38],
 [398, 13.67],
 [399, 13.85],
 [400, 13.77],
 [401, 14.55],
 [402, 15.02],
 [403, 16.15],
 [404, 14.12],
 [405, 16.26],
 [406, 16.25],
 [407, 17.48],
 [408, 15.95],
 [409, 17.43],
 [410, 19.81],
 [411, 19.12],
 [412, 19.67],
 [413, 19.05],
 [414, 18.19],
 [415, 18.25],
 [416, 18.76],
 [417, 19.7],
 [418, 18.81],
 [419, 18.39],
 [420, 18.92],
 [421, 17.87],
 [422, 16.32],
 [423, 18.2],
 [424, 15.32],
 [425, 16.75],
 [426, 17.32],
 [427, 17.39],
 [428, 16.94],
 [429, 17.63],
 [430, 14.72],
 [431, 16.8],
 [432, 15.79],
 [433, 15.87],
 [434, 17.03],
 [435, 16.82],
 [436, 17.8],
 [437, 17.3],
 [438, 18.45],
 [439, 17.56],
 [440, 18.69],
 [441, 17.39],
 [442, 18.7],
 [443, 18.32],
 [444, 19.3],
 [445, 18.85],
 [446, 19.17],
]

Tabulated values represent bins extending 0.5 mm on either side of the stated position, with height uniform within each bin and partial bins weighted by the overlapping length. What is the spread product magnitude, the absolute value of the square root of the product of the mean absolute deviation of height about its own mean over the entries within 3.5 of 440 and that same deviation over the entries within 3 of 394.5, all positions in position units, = 0.64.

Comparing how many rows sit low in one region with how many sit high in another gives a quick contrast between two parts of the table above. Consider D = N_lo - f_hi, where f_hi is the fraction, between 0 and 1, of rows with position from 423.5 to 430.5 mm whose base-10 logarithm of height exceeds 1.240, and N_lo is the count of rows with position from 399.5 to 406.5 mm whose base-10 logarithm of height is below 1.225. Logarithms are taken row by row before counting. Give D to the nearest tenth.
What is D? 6.7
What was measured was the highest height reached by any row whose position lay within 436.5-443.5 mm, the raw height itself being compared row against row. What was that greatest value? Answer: 18.7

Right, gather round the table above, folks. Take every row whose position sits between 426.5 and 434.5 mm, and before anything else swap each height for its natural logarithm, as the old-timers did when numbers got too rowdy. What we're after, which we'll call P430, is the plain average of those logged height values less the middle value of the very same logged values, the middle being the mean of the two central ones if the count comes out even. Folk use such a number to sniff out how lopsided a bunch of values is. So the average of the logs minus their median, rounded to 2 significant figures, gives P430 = -0.022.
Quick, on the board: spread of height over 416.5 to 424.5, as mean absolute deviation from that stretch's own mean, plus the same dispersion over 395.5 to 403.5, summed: 1.69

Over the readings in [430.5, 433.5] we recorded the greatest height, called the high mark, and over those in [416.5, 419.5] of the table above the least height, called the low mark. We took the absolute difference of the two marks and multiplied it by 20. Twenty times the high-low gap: 32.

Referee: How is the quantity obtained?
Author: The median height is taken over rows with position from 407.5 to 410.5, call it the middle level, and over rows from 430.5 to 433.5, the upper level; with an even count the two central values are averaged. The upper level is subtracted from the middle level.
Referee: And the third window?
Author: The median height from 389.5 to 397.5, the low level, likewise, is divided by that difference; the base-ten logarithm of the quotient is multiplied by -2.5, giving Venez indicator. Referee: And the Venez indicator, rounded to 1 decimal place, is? -2.4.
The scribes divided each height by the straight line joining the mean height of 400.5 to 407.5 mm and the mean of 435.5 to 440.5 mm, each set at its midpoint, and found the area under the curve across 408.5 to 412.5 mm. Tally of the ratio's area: 4.7 mm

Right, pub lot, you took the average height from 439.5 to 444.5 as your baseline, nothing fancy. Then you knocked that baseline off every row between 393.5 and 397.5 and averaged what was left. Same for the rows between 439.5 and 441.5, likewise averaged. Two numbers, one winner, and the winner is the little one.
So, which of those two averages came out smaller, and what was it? -4.3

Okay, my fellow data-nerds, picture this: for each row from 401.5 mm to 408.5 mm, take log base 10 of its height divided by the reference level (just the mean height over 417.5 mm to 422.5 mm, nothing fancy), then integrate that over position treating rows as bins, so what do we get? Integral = -0.40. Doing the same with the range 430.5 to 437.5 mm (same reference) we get -0.23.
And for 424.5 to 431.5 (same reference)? -0.23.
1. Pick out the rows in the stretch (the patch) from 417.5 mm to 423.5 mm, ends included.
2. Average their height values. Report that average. 18.1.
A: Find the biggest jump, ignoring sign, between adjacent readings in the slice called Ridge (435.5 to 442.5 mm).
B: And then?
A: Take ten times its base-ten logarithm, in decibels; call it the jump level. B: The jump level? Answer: 1.2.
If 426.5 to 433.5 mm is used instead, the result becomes 4.6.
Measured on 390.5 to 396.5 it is 4.2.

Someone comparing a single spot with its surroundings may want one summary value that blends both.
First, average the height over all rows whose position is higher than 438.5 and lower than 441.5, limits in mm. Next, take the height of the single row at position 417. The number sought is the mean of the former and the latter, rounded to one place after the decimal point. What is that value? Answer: 18.8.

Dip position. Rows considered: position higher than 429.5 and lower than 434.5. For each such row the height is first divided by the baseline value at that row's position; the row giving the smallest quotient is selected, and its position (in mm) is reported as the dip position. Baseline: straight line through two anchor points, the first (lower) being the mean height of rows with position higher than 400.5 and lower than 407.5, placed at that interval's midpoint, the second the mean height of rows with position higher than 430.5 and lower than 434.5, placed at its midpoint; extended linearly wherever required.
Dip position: 430 mm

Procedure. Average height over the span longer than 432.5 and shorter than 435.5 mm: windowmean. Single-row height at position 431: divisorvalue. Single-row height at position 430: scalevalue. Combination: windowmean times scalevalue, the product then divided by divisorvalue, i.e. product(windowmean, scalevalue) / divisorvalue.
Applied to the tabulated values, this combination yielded 14.5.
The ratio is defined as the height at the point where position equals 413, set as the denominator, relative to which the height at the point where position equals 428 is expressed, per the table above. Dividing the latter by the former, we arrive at 0.89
